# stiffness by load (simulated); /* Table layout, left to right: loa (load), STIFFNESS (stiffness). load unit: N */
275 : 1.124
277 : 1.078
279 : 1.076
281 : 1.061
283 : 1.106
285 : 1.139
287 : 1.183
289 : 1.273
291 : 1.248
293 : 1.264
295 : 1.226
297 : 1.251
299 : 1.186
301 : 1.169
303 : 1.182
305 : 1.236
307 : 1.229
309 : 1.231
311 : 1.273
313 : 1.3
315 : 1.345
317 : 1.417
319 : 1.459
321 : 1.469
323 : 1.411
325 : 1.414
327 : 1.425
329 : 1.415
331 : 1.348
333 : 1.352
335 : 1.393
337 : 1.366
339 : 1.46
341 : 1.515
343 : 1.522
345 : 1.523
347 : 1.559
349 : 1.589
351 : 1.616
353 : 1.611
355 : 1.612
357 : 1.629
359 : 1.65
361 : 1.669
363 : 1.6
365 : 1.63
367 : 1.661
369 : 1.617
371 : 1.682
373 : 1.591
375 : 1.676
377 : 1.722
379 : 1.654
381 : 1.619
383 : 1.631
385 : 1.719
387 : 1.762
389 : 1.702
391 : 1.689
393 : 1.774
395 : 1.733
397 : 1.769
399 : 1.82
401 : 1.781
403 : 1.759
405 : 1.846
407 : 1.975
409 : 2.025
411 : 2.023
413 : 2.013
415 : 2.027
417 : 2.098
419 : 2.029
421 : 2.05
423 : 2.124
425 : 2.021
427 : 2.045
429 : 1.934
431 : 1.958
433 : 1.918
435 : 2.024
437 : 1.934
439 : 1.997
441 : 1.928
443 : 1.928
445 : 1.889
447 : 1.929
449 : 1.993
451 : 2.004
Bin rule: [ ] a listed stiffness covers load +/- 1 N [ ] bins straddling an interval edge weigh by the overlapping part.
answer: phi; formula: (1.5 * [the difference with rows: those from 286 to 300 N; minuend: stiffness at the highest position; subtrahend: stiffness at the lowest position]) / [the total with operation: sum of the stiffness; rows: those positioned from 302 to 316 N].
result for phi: 0.001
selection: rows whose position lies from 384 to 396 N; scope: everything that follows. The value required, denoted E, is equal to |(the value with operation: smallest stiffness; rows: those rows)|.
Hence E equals 1.7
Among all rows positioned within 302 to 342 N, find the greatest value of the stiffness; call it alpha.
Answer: 1.515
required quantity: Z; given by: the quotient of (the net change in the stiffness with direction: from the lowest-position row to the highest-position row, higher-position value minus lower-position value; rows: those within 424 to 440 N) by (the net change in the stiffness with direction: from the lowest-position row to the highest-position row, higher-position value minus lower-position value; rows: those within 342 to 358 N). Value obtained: -0.2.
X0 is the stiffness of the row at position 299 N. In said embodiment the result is 1.186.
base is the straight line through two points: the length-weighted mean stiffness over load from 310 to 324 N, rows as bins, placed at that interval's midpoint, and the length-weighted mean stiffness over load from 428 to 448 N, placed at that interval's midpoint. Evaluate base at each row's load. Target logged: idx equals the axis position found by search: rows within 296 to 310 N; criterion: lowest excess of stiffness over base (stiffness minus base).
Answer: 301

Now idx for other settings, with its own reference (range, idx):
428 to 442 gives 441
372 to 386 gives 381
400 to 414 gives 403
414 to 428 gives 425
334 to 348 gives 337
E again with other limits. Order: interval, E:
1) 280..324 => 1.1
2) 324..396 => 1.3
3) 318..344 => 1.3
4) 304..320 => 1.2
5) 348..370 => 1.6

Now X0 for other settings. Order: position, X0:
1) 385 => 1.719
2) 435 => 2.024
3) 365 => 1.63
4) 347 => 1.559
